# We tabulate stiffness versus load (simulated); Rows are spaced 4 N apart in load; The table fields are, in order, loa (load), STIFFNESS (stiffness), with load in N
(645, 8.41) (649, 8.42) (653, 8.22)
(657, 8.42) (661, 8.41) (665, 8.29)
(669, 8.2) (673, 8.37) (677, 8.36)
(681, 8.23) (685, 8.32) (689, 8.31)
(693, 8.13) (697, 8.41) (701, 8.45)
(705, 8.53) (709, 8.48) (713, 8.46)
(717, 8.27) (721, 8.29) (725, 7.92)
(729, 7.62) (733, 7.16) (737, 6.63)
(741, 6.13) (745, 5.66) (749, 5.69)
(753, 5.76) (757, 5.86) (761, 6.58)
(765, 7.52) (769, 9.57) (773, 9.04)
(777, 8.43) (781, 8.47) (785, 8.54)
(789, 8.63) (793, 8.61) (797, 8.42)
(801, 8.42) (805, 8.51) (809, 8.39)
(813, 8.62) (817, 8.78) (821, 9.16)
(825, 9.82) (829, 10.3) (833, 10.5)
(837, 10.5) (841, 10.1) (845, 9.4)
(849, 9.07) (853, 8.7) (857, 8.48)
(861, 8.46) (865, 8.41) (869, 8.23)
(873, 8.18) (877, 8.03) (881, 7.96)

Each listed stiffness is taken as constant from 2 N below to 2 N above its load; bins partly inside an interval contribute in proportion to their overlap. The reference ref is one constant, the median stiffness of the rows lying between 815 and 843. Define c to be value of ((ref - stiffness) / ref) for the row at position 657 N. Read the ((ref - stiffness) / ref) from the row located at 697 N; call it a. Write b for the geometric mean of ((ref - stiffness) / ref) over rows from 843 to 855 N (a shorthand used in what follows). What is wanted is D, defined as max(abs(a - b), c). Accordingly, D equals 0.17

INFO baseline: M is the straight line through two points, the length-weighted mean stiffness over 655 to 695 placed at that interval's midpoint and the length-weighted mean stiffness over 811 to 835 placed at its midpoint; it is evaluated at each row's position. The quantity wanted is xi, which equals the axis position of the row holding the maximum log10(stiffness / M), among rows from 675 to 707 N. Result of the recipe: 677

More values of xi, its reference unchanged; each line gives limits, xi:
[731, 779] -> 769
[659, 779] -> 769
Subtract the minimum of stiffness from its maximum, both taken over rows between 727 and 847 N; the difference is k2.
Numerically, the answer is 4.8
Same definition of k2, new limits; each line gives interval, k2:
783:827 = 1.4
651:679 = 0.2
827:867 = 2.1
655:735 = 1.4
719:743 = 2.2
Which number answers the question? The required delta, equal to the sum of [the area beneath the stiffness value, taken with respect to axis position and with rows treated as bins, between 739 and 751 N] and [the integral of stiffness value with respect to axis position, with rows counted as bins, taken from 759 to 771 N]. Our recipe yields 165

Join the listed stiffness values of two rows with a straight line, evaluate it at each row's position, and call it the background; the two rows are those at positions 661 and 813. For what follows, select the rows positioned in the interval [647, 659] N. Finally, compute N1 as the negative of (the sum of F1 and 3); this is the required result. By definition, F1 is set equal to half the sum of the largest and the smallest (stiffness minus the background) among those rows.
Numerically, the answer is -2.92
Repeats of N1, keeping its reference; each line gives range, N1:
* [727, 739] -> -1.62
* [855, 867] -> -2.76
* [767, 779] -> -3.44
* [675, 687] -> -2.86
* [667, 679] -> -2.86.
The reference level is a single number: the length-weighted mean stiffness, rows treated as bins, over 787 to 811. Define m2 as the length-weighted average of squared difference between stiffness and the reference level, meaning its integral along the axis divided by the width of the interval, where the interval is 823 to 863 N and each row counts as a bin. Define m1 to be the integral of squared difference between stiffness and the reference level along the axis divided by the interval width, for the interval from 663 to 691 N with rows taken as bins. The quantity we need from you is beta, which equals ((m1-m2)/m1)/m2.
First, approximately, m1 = 0.04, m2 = 2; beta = -23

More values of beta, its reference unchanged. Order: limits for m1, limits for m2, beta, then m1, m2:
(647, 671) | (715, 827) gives -26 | 0.04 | 2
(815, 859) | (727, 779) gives 0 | 1.57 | 4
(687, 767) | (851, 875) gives 27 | 2.36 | 0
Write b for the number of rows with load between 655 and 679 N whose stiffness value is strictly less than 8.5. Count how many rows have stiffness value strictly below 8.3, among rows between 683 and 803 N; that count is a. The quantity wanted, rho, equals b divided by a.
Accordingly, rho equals 0.43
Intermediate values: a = 14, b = 6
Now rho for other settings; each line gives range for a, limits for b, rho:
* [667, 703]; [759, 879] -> 4.33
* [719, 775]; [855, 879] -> 0.50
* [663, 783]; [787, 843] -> 0.18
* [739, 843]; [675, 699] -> 0.86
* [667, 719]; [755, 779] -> 1.00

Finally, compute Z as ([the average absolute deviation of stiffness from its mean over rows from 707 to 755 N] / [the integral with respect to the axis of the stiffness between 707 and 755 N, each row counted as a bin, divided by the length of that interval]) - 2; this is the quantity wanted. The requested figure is -1.86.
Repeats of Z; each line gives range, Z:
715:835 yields -1.87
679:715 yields -1.99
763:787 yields -1.94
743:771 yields -1.84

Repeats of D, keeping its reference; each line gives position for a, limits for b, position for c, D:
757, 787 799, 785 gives 0.27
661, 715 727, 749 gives 0.44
